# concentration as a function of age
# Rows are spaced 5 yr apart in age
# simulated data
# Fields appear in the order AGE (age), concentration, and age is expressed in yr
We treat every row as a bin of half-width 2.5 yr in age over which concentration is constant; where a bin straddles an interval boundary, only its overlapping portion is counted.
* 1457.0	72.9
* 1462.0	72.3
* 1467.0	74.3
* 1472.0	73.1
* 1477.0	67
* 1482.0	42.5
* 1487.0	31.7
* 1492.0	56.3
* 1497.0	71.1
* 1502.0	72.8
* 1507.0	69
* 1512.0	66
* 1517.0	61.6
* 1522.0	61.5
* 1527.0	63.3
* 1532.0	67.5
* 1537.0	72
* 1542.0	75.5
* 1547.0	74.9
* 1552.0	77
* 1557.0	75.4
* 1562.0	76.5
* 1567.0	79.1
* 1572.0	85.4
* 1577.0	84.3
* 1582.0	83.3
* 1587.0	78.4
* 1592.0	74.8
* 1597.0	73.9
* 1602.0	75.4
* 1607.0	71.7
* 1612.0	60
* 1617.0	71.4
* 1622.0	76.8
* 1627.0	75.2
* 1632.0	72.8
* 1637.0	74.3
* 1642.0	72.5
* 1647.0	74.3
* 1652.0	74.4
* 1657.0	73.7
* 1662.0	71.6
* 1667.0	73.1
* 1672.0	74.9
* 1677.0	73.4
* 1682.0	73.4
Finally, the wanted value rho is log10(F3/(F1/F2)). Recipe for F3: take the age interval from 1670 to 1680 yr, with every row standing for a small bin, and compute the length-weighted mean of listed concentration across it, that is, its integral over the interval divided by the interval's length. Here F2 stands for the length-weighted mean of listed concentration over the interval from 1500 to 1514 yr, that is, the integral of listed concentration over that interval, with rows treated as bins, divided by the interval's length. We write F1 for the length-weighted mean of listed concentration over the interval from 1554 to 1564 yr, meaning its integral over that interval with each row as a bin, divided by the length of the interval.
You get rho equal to 1.83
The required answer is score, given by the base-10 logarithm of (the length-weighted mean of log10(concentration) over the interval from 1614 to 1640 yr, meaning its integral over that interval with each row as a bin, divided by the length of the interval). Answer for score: 0.271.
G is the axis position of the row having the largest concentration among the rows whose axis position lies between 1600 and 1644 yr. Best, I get 1622.0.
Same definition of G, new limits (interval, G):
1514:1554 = 1552.0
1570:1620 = 1572.0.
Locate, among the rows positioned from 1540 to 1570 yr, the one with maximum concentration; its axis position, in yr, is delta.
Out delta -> 1567.0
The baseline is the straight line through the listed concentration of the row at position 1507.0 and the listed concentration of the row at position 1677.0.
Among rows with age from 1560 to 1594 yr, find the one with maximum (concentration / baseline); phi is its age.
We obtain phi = 1572.0 yr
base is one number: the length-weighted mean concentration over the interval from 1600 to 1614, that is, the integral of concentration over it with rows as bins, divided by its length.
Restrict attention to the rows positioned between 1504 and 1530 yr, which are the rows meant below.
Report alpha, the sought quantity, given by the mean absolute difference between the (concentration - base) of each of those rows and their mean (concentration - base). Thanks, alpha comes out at 2.6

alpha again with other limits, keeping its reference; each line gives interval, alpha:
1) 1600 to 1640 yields 3.4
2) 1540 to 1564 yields 0.7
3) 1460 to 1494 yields 13.8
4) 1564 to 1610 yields 4.0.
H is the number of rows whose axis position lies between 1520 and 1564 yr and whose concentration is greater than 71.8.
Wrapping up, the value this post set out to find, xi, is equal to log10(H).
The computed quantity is 0.78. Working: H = 6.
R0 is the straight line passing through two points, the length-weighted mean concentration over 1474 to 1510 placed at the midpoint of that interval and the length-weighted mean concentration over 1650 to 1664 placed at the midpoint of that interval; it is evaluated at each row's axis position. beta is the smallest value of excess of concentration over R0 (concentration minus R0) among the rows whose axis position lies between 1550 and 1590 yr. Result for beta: 11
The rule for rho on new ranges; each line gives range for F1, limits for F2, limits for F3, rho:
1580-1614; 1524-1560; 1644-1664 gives 1.86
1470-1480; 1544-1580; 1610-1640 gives 1.92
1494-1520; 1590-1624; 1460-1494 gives 1.80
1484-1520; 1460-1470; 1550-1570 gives 1.97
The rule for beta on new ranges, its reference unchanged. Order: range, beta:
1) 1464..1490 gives -27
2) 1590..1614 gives -9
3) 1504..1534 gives 0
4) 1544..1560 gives 11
